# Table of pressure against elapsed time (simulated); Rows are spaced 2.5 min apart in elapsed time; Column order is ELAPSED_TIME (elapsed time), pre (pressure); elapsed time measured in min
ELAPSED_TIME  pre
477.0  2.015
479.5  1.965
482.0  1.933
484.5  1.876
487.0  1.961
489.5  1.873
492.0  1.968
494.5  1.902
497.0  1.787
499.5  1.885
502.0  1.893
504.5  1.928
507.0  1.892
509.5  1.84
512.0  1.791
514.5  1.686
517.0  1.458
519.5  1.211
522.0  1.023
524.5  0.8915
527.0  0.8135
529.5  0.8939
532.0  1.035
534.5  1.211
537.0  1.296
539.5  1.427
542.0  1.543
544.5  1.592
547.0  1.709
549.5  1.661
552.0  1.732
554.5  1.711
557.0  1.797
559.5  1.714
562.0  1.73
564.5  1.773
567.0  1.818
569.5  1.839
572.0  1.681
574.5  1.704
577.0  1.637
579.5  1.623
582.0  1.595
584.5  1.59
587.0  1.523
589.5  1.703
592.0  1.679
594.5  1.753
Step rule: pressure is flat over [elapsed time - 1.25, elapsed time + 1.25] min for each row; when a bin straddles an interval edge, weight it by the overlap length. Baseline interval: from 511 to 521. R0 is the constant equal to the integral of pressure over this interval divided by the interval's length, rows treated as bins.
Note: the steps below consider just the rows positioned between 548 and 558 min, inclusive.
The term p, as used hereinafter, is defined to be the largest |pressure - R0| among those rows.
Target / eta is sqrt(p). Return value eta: 0.53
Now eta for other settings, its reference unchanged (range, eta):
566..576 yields 0.57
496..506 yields 0.64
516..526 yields 0.79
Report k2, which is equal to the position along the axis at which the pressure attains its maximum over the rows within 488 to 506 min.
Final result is 492.0 min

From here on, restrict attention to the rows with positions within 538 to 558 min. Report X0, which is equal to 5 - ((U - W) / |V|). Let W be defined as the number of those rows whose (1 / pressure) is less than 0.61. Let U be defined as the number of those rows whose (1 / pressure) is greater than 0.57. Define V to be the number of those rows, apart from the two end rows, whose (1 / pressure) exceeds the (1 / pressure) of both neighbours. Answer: 4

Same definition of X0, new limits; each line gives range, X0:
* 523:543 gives -3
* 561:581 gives 6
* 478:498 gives 9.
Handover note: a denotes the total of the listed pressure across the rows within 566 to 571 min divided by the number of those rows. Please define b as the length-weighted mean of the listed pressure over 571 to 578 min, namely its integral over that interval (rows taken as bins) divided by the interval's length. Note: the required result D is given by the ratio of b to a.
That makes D 0.9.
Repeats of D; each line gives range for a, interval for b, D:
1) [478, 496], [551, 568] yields 0.9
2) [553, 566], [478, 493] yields 1.1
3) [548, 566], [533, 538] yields 0.7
